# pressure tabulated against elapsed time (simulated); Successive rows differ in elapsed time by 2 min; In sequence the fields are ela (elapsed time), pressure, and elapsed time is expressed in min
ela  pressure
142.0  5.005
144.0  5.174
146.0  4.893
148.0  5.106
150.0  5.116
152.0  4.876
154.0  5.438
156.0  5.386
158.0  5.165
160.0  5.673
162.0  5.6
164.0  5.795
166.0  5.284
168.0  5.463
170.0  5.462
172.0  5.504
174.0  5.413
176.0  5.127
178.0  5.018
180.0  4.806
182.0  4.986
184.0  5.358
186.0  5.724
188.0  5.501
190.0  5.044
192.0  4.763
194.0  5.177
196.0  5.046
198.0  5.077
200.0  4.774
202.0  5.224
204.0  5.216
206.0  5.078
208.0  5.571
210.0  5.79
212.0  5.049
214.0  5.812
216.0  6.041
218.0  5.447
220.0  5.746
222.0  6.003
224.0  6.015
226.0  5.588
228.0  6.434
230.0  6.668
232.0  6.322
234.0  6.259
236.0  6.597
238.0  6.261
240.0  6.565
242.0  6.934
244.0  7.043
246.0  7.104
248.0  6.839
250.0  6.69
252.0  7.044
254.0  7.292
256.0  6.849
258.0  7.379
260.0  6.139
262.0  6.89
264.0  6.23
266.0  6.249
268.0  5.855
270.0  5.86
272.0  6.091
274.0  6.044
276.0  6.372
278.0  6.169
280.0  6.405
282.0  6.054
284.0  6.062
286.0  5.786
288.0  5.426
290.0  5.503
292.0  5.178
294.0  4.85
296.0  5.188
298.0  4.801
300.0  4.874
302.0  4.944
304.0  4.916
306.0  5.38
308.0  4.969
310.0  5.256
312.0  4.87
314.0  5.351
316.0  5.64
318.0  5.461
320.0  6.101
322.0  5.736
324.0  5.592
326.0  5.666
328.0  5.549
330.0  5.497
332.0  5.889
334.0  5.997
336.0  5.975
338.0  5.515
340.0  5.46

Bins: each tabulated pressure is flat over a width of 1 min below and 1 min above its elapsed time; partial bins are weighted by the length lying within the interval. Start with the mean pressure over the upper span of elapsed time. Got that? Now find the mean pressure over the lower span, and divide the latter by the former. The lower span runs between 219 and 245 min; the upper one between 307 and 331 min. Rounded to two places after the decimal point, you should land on 1.16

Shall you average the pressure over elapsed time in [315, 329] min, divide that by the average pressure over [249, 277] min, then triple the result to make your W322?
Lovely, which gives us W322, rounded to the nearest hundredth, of 2.62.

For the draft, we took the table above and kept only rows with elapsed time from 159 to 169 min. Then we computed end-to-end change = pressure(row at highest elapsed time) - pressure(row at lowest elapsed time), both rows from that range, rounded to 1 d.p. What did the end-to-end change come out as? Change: -0.2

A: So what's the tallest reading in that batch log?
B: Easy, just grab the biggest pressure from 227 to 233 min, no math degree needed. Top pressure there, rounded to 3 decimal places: 6.668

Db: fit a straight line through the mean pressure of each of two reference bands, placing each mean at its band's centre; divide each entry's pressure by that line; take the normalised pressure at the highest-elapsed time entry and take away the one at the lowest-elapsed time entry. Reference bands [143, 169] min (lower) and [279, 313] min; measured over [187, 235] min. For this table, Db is 0.14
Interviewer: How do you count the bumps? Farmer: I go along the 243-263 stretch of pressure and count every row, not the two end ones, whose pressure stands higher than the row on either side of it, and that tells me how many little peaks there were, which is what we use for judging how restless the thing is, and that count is 3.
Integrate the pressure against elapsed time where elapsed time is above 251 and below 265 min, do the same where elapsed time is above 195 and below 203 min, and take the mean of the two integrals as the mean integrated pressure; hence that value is 68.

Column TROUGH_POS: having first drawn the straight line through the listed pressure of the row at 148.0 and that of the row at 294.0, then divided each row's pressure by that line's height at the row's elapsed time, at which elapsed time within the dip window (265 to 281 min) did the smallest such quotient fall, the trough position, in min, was 268.0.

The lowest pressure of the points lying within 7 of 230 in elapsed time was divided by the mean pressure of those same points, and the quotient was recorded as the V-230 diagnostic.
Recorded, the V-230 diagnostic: 0.891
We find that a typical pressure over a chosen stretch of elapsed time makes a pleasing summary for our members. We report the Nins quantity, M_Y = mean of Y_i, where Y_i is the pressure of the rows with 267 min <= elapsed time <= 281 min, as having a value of 6.1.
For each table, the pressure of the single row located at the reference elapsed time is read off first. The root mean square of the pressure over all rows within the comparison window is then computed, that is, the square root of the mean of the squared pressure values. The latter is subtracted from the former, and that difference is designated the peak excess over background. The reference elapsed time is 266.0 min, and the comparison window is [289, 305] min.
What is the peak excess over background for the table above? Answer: 1.2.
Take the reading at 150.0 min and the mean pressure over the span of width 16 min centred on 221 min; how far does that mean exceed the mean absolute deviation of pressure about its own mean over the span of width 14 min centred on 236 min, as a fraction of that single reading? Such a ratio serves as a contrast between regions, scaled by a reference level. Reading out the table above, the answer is 1.11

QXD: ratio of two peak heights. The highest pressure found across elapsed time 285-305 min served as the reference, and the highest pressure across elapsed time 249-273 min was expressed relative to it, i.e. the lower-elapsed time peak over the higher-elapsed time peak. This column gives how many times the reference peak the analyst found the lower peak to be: 1.28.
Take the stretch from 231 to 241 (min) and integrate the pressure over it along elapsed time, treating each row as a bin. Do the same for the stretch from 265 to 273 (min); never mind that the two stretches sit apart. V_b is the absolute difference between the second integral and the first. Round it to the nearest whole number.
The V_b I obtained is 16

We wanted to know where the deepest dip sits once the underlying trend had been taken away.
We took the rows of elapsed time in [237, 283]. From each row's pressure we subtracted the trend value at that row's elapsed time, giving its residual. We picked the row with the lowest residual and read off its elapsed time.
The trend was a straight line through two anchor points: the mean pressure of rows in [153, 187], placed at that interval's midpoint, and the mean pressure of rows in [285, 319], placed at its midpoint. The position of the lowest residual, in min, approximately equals 268.0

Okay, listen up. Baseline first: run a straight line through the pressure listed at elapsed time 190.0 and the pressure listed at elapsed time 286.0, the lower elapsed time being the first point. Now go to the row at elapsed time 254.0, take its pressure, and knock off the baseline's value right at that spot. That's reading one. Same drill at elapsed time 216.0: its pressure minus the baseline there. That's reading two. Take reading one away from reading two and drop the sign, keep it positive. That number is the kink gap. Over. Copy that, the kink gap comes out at 1.0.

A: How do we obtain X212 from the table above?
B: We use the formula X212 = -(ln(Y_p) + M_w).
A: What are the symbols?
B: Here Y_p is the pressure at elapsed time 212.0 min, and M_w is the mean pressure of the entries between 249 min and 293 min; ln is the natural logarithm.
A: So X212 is -7.9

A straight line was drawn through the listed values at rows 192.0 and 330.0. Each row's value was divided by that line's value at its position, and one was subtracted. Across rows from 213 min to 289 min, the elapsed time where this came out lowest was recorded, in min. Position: 288.0 min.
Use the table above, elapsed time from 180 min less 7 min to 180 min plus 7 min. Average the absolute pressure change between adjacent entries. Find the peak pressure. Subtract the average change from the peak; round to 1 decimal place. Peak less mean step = 5.5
